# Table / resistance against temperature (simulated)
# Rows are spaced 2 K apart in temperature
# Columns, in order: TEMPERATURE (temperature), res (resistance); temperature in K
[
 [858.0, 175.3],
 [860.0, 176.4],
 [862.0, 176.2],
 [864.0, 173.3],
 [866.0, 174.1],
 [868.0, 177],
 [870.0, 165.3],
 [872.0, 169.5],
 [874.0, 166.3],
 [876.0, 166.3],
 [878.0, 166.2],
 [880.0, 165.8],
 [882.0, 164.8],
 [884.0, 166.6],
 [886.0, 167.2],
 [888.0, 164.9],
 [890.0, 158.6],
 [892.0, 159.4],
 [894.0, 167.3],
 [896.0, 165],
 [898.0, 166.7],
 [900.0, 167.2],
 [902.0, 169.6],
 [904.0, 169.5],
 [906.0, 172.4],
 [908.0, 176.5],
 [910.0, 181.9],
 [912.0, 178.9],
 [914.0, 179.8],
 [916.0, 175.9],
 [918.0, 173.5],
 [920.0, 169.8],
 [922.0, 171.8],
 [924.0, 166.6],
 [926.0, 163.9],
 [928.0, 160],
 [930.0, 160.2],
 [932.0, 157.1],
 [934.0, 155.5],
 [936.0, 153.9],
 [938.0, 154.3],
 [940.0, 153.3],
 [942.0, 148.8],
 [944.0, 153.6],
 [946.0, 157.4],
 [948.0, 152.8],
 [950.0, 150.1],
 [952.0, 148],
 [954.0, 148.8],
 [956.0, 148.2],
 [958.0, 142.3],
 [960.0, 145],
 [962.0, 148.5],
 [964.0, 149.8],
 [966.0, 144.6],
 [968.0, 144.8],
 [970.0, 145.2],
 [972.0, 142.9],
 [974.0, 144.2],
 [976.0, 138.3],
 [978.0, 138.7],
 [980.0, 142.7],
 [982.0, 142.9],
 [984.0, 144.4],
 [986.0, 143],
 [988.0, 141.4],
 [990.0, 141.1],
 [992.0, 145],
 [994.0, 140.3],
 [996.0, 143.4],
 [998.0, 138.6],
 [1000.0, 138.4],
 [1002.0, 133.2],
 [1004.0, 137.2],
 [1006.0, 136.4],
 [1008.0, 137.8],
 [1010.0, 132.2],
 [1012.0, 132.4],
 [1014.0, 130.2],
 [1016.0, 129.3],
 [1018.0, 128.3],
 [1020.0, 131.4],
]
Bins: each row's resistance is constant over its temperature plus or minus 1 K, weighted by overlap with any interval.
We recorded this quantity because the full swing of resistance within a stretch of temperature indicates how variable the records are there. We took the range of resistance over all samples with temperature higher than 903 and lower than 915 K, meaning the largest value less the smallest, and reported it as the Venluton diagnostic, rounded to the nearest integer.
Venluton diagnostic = 12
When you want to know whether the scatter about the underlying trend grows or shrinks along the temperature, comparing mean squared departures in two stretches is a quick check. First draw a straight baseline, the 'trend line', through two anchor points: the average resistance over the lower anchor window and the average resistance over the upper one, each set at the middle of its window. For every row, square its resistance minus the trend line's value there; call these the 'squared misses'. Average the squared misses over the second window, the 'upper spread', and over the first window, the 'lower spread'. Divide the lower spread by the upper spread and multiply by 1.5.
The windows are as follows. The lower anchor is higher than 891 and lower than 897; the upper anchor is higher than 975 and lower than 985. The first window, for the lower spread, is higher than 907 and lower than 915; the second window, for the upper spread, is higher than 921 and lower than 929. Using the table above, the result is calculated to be 5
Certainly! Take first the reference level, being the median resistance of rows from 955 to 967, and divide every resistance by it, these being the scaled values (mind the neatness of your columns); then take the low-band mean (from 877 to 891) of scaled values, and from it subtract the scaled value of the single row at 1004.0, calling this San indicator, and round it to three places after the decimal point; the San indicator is 0.189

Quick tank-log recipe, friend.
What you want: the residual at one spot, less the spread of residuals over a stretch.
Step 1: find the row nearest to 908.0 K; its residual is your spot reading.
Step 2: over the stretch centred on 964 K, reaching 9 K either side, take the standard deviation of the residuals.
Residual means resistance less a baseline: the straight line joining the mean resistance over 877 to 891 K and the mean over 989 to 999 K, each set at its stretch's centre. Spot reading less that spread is 14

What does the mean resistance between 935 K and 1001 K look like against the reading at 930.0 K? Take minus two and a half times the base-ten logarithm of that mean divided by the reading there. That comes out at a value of 0.10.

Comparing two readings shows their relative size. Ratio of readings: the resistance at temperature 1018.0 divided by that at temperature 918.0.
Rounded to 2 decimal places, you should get 0.74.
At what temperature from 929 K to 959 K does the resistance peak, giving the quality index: 930.0 K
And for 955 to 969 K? 964.0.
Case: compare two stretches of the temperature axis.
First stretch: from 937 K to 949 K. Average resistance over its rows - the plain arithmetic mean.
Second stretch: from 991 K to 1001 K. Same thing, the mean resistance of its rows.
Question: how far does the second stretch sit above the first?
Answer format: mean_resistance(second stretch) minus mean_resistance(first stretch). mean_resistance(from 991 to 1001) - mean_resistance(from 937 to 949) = -12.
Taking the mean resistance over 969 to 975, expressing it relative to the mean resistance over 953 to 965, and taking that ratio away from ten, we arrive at 9.02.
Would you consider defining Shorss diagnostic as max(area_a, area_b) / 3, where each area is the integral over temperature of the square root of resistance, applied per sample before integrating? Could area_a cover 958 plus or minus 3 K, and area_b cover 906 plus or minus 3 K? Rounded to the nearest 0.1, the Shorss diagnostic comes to 26.3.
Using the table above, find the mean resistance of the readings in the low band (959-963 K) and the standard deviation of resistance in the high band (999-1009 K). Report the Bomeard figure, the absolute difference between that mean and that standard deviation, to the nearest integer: 145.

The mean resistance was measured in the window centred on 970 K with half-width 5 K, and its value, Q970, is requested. 144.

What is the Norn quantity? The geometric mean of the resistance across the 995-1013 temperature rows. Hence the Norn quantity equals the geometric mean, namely 137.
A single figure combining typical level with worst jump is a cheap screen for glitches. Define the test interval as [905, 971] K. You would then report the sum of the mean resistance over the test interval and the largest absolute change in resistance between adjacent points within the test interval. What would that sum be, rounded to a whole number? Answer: 164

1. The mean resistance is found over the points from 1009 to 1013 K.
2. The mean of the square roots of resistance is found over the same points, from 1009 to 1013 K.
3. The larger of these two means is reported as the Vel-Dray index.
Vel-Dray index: 132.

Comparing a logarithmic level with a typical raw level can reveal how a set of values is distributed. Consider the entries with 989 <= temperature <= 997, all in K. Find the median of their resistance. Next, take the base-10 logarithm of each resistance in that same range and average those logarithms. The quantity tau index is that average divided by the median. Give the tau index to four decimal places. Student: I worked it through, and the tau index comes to 0.0151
